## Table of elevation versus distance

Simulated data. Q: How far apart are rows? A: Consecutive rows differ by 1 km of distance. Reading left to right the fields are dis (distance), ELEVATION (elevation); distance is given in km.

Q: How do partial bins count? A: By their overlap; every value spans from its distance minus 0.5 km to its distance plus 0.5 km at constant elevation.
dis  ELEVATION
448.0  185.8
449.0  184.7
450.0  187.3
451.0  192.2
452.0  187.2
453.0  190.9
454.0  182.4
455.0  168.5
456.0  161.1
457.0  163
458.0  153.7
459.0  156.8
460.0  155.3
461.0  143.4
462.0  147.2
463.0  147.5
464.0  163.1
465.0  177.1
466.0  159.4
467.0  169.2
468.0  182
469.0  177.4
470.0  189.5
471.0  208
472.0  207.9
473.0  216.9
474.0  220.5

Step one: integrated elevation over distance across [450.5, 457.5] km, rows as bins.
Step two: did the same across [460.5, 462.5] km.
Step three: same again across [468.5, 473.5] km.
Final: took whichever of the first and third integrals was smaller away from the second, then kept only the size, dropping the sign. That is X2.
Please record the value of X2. 709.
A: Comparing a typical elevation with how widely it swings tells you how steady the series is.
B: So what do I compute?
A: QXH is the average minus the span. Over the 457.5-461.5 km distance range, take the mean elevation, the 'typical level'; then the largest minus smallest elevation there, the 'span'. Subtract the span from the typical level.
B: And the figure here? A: 139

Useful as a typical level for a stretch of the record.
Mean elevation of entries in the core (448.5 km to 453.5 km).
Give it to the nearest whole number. 188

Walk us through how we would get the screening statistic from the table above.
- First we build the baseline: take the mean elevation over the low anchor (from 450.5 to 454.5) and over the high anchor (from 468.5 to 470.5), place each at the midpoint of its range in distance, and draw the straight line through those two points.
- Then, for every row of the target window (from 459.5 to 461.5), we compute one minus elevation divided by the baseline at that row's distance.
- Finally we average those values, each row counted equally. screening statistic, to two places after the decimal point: 0.20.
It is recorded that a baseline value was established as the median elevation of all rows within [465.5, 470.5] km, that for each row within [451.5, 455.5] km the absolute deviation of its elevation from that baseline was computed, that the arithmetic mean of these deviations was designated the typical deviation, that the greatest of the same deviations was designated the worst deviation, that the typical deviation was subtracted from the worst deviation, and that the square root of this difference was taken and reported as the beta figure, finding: 2.0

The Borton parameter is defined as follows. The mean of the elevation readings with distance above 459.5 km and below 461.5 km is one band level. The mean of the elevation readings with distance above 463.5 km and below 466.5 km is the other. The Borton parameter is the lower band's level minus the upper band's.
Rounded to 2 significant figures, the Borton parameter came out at -17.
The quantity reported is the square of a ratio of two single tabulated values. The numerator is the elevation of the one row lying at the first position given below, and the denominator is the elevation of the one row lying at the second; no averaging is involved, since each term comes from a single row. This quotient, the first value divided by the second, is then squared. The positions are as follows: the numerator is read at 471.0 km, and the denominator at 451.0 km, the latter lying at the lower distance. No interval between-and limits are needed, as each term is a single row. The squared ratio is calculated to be 1.2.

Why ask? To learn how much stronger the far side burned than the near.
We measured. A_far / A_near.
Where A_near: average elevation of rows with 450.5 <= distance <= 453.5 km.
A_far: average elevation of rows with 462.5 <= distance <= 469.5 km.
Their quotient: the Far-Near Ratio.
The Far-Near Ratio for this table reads 0.88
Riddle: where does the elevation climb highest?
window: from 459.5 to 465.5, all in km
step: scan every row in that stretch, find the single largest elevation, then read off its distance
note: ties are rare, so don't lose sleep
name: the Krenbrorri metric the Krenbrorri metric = 465.0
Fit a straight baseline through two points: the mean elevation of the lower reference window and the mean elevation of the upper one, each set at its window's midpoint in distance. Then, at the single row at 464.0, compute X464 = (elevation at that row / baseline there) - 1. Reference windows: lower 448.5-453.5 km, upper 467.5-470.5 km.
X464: -0.116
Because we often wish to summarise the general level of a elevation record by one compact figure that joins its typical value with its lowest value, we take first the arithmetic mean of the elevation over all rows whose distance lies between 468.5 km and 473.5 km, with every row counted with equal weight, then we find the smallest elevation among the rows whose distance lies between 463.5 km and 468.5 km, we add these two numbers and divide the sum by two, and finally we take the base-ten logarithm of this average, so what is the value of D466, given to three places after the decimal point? 2.254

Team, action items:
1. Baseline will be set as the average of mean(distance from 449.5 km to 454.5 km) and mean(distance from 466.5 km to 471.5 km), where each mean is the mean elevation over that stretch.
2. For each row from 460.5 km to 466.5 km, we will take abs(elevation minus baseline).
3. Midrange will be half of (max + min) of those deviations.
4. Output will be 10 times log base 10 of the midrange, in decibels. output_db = 14.2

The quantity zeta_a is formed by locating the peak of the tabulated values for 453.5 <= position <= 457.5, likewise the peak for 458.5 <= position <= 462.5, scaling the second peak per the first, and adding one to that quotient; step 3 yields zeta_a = 1.86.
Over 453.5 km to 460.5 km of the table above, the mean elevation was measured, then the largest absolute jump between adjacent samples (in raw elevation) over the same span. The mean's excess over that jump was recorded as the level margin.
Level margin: 149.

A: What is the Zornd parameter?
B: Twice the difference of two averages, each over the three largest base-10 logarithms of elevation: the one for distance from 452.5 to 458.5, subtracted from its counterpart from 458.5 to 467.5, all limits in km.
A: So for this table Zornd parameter -0.053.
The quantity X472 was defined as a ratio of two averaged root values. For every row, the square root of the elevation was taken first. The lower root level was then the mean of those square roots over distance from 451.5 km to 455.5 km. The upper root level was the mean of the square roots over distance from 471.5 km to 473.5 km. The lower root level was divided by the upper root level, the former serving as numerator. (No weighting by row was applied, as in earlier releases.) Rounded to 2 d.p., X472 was 0.93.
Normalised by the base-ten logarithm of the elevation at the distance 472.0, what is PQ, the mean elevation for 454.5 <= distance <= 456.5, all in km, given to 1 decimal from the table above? 71.1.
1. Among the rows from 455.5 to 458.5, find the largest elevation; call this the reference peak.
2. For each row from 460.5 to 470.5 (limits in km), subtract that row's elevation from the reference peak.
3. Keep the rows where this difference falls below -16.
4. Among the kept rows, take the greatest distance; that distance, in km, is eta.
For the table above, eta 470.0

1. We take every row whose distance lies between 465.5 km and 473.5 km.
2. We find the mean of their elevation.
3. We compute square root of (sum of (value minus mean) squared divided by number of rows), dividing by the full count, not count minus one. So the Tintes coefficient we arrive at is 19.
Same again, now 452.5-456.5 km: 12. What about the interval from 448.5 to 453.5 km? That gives 3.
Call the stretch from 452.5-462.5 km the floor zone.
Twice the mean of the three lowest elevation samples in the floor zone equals 296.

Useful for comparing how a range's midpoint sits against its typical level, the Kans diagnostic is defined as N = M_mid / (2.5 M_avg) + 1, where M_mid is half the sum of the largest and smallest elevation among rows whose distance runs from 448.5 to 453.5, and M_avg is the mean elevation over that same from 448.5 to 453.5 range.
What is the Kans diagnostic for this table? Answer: 1.400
